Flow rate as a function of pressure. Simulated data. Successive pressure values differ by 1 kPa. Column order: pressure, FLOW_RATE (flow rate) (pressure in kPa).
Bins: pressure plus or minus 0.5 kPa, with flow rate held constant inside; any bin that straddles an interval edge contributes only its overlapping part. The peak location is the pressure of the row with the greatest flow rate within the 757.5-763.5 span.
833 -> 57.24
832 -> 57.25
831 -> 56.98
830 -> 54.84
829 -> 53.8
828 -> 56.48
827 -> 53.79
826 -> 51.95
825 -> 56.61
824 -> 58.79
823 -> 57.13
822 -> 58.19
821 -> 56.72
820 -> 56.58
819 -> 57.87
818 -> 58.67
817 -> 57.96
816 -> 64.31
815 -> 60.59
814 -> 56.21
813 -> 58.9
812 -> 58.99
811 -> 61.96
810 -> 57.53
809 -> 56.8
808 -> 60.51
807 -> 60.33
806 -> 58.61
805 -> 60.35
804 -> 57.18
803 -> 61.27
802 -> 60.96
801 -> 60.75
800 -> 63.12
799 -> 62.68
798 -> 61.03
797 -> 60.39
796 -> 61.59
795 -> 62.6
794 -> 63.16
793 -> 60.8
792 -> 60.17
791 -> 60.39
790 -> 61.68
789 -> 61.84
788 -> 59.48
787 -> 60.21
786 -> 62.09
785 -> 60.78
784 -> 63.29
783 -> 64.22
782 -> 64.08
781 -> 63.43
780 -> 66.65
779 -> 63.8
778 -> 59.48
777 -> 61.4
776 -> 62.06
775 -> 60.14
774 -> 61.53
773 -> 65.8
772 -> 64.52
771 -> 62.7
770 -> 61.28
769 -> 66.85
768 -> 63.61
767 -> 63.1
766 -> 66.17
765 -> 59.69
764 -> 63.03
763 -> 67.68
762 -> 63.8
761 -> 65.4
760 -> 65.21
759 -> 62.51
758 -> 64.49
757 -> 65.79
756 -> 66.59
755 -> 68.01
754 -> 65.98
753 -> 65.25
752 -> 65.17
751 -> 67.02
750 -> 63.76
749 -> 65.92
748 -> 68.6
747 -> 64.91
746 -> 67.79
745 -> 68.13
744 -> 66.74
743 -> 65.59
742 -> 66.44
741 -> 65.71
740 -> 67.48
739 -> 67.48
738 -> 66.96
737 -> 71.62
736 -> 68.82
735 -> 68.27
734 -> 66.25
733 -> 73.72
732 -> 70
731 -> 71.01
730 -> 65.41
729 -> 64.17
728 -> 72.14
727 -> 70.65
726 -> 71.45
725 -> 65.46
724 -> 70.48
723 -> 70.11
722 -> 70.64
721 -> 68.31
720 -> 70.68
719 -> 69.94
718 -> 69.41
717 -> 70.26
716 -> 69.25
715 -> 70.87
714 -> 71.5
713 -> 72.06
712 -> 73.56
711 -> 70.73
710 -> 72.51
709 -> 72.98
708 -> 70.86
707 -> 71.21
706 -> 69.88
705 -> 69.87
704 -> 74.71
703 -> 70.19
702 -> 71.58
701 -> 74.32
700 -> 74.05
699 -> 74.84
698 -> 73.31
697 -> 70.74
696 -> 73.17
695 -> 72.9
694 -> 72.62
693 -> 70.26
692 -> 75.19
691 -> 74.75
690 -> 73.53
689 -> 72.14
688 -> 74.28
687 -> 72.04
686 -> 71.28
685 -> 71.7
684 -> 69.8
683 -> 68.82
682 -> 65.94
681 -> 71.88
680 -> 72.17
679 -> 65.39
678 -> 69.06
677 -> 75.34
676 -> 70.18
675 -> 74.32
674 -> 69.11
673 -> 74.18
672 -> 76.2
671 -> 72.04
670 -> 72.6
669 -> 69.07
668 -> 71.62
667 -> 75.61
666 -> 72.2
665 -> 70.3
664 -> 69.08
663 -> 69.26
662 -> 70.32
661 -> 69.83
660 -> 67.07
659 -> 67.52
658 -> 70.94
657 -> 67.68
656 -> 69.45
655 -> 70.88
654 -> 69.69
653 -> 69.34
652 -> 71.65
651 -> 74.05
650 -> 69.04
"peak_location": 763 kPa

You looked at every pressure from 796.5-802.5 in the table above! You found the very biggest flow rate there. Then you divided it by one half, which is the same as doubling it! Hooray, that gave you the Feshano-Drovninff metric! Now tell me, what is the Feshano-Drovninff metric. 126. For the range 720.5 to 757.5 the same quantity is 147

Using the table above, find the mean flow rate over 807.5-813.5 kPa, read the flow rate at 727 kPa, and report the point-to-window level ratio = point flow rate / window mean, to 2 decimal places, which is 1.20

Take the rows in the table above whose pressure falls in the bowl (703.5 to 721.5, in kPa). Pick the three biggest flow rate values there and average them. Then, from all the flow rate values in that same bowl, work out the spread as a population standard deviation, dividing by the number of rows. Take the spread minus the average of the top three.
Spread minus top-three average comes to -72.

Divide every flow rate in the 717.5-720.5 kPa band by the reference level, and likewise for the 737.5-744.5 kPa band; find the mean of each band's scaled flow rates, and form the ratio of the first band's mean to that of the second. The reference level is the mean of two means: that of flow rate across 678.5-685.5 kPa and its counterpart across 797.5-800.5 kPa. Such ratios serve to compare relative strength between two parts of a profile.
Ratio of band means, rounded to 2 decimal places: 1.05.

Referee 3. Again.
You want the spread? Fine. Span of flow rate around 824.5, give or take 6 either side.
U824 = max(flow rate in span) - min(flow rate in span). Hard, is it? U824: 6.8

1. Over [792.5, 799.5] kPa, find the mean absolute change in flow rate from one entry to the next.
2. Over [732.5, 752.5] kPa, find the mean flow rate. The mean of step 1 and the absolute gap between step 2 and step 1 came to 33.7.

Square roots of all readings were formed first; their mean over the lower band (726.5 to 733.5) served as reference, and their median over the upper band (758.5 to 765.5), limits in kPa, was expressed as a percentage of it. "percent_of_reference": 96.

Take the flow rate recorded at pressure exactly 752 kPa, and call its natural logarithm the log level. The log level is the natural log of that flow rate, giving 4.18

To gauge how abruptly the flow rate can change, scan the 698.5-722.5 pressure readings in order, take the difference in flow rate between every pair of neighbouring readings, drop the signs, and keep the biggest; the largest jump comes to 4.8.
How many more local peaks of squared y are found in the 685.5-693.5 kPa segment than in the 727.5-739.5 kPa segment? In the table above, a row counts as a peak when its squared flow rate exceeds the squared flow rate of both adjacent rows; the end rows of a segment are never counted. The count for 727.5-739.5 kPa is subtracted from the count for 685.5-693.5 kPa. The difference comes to -1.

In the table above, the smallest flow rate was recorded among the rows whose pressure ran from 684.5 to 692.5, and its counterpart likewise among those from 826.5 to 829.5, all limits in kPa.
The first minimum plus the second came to 125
